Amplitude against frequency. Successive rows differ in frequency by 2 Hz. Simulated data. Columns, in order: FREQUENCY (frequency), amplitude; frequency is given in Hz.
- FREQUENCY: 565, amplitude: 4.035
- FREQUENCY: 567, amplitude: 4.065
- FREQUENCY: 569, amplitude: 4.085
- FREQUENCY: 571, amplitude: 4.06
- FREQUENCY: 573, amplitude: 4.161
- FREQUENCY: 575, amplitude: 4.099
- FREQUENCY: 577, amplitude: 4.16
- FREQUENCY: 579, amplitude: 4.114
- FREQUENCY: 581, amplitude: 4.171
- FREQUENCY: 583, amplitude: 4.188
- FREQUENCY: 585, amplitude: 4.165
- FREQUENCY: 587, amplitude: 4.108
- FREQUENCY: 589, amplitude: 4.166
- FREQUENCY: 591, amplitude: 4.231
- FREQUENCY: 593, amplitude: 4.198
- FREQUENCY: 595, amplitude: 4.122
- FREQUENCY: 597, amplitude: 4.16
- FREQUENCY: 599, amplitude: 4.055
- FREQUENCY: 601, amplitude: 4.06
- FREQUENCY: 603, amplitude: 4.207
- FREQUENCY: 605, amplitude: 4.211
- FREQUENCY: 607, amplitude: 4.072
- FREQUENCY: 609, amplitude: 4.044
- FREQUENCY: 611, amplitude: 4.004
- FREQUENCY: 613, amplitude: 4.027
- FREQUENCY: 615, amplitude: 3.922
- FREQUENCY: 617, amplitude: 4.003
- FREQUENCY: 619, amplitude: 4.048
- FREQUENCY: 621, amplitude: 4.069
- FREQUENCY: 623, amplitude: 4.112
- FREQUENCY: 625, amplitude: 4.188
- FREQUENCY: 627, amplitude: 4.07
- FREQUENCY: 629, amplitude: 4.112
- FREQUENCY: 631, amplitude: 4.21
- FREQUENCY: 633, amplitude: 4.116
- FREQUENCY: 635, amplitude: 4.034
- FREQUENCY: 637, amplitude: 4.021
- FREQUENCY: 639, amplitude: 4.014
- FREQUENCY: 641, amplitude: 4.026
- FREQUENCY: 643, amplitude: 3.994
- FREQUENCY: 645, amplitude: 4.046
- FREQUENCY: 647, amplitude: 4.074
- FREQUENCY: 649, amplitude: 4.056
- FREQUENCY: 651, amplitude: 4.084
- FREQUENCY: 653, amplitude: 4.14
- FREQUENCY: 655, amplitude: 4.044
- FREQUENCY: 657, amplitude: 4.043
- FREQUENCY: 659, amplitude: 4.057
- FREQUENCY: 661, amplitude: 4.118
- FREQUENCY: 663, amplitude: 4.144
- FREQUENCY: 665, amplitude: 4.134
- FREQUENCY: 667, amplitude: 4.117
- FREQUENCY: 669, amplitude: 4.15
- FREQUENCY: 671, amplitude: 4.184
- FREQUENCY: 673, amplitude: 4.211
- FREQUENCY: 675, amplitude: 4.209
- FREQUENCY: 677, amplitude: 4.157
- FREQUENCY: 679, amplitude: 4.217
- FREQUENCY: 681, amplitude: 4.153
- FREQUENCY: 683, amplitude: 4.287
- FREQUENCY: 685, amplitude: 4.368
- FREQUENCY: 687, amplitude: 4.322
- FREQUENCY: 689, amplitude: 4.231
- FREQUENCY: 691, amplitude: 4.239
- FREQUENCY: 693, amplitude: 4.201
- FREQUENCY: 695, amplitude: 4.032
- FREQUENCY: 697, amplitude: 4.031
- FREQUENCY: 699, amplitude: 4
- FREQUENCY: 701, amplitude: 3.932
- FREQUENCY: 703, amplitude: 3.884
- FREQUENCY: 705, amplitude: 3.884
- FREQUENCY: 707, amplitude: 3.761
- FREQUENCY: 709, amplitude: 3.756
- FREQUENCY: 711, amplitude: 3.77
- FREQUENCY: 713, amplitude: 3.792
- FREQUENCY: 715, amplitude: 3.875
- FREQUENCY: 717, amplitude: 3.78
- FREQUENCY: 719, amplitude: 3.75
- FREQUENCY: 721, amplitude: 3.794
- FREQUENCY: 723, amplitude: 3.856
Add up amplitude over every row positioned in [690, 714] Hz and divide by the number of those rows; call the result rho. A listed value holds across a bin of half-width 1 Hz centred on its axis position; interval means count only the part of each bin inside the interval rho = 3.94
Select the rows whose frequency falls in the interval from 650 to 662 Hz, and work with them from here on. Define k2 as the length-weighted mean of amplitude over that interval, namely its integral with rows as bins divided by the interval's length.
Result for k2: 4.08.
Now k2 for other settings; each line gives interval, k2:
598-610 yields 4.11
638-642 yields 4.02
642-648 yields 4.04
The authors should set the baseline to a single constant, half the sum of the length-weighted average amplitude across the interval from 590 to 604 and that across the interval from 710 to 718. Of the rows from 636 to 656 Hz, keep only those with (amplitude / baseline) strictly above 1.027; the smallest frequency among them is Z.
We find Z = 651 Hz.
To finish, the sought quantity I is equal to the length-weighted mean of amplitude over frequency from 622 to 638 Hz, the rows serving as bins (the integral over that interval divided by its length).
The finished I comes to 4.11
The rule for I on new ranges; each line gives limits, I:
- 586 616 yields 4.11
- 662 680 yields 4.17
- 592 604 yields 4.13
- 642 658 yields 4.06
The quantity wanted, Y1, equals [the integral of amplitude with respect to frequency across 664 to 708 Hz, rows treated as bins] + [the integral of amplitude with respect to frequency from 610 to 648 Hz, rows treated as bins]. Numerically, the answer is 336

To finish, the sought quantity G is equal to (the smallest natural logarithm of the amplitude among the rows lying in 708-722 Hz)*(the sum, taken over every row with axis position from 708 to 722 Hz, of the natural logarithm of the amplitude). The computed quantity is 12.3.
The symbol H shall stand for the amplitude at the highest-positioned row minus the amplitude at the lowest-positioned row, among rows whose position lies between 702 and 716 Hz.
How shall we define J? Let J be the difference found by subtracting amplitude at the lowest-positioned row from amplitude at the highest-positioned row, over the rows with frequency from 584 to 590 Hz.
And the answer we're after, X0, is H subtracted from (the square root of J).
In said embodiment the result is 0.041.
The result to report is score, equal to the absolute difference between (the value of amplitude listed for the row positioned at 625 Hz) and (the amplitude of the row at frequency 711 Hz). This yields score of 0.42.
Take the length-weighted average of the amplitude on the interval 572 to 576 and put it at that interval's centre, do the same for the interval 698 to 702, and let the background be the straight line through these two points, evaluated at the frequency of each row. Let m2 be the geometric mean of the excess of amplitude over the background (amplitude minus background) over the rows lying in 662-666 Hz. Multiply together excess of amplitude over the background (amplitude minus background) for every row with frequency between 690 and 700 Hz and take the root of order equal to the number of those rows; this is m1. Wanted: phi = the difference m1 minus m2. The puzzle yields -0.03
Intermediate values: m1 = 0.09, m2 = 0.126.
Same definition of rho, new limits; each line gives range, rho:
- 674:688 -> 4.24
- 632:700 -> 4.13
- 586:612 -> 4.13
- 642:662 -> 4.07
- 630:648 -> 4.06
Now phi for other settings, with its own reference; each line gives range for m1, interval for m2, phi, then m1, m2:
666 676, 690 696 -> 0.01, 0.17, 0.152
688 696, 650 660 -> 0.13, 0.17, 0.039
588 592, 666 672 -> -0.06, 0.08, 0.141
